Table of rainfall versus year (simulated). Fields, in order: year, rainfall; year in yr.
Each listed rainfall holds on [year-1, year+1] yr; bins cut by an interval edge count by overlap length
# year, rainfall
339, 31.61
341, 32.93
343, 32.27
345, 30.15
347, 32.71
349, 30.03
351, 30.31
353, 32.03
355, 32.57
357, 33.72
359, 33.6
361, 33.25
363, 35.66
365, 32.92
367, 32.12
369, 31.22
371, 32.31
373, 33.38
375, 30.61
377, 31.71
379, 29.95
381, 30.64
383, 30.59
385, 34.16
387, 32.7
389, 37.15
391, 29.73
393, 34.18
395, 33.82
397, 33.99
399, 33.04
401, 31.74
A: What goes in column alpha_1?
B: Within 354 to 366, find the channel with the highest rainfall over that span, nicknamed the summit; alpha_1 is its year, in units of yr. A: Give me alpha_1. 363 yr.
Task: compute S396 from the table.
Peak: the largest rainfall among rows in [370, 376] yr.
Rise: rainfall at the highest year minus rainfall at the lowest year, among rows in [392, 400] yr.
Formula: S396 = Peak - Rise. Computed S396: 35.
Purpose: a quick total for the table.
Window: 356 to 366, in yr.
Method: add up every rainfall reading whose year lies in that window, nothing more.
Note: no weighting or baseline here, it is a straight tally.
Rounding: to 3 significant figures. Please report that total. 169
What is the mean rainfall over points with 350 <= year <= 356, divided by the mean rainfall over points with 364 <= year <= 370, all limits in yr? 0.99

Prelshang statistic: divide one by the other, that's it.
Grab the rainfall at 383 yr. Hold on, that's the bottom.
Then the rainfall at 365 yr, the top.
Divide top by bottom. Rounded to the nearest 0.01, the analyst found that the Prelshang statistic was 1.08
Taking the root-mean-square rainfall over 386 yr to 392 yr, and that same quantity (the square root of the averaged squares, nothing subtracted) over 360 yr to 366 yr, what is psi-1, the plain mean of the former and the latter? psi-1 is 33.6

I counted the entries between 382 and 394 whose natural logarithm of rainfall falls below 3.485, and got 2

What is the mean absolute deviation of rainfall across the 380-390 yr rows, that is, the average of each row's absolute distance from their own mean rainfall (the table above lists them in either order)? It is 2.1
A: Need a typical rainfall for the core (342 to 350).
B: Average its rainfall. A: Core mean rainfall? 31.3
